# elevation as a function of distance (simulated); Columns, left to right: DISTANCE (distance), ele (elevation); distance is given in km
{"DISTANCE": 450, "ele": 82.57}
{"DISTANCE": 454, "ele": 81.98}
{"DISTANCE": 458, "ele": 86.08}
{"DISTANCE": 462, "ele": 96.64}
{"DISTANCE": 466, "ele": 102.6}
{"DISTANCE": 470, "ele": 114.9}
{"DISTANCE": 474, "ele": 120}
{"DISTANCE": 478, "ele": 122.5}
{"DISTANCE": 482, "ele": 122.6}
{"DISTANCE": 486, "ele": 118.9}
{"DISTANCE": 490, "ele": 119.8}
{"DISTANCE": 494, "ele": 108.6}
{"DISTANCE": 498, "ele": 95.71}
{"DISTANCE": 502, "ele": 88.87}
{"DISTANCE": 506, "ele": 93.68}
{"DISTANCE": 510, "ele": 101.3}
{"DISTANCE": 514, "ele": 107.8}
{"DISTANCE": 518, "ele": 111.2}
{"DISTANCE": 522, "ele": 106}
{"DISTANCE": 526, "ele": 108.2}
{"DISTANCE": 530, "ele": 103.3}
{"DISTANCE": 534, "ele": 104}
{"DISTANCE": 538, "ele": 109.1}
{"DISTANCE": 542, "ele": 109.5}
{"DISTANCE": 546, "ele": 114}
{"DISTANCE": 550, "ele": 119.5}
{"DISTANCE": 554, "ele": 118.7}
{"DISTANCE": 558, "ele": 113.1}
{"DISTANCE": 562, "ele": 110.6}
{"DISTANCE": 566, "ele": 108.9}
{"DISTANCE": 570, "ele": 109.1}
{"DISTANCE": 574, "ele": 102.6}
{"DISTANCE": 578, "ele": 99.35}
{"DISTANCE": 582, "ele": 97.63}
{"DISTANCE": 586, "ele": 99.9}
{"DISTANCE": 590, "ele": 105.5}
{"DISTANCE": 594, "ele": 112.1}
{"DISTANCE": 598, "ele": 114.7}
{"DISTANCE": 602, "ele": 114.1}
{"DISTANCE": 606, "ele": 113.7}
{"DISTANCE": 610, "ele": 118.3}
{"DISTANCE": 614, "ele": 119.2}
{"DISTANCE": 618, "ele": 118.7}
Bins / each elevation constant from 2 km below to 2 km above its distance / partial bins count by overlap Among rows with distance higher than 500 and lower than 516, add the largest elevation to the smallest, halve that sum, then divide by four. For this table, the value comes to 24.6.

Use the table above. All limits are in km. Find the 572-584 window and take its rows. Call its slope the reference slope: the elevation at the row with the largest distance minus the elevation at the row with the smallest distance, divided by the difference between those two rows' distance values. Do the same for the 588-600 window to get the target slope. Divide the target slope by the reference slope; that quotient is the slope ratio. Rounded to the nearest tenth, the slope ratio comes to -1.9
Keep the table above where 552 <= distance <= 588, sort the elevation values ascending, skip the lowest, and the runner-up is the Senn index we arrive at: 99.35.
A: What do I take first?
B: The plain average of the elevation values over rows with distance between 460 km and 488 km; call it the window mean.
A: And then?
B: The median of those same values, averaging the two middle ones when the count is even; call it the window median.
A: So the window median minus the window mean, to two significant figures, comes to 4.9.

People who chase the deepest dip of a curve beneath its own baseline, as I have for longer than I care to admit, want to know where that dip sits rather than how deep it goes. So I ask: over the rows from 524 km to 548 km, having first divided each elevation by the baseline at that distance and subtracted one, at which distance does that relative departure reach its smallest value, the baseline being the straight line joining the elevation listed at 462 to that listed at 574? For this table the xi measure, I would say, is 530 km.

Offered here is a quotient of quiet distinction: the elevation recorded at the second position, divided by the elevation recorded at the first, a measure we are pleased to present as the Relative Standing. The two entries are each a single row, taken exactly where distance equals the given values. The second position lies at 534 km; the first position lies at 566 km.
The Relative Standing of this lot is 0.96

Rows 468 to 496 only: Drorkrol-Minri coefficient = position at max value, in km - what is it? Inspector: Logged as 482 km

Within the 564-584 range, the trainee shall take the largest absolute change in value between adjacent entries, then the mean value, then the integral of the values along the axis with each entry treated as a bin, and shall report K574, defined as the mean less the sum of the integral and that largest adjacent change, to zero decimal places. -1973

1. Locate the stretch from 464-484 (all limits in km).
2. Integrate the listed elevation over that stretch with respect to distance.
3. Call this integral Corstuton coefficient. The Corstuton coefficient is 2330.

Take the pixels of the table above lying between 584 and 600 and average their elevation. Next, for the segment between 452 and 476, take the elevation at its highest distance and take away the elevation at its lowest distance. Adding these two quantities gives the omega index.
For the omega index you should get 146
